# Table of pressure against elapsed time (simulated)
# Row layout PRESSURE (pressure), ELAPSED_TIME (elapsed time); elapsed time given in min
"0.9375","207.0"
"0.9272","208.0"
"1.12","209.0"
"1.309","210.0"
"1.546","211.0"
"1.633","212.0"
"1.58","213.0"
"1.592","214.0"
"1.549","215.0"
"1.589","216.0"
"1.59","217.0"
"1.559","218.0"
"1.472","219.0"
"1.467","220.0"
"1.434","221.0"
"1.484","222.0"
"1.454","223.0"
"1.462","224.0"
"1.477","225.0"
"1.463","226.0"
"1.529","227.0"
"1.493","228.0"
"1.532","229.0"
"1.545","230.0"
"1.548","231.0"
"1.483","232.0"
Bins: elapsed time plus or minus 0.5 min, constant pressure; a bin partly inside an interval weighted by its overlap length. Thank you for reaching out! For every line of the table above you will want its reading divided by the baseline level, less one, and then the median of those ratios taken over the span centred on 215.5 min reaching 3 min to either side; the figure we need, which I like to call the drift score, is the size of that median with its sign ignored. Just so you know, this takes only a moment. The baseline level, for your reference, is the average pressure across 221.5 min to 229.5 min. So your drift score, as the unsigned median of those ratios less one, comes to 0.066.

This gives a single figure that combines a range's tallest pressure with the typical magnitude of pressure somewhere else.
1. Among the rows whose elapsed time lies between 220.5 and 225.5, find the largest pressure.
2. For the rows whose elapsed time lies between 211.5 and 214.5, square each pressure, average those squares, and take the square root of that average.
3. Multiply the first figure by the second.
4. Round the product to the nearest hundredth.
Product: 2.38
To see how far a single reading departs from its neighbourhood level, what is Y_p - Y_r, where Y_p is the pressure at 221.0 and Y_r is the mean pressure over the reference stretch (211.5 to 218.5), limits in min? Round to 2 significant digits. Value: -0.15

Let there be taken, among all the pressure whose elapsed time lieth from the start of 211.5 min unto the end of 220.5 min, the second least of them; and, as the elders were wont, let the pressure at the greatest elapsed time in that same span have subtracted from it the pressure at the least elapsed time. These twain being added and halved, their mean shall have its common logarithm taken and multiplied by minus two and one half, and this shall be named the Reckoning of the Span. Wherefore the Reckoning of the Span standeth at 0.46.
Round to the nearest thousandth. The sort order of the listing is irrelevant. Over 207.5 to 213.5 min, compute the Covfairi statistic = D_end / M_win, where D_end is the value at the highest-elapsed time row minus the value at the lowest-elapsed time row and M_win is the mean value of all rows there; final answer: 0.483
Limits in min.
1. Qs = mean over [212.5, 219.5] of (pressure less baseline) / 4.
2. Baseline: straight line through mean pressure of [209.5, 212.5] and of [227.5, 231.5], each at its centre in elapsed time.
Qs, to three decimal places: 0.014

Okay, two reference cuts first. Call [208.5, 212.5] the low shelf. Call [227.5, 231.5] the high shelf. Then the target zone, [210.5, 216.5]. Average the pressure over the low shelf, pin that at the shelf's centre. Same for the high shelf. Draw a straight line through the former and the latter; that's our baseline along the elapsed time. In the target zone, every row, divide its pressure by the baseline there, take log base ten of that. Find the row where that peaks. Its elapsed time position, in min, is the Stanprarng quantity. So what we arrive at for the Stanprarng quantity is 212.0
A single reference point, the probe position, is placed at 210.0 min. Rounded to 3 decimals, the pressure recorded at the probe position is 1.309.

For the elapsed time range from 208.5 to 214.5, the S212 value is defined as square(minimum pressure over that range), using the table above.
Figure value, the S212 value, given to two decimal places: 1.25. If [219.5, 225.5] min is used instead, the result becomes 2.06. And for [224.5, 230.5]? 2.14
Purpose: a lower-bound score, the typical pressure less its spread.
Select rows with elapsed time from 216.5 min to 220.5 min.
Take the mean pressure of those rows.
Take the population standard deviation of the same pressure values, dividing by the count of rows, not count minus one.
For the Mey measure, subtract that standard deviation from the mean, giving 1.47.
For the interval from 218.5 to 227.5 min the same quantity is 1.45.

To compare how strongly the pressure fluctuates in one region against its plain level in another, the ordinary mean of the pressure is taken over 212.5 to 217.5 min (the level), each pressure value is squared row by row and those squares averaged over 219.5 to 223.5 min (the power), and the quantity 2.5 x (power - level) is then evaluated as 1.38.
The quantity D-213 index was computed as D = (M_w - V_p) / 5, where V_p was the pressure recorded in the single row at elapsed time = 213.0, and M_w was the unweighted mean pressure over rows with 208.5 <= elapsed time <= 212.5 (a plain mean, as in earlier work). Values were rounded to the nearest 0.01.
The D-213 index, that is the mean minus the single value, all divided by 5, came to -0.04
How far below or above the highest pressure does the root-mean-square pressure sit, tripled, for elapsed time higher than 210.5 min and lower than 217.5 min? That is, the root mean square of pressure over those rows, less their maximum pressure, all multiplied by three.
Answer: -0.15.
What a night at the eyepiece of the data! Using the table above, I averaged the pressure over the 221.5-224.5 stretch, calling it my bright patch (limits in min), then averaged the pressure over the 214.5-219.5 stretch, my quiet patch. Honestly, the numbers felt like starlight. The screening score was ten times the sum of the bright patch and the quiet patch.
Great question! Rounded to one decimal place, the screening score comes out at 30.2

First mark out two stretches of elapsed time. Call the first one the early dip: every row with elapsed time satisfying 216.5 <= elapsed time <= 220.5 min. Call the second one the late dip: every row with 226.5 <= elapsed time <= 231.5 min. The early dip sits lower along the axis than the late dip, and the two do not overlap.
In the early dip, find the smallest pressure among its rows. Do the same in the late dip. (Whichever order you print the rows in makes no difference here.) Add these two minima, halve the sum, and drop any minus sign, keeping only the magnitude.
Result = 1.48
